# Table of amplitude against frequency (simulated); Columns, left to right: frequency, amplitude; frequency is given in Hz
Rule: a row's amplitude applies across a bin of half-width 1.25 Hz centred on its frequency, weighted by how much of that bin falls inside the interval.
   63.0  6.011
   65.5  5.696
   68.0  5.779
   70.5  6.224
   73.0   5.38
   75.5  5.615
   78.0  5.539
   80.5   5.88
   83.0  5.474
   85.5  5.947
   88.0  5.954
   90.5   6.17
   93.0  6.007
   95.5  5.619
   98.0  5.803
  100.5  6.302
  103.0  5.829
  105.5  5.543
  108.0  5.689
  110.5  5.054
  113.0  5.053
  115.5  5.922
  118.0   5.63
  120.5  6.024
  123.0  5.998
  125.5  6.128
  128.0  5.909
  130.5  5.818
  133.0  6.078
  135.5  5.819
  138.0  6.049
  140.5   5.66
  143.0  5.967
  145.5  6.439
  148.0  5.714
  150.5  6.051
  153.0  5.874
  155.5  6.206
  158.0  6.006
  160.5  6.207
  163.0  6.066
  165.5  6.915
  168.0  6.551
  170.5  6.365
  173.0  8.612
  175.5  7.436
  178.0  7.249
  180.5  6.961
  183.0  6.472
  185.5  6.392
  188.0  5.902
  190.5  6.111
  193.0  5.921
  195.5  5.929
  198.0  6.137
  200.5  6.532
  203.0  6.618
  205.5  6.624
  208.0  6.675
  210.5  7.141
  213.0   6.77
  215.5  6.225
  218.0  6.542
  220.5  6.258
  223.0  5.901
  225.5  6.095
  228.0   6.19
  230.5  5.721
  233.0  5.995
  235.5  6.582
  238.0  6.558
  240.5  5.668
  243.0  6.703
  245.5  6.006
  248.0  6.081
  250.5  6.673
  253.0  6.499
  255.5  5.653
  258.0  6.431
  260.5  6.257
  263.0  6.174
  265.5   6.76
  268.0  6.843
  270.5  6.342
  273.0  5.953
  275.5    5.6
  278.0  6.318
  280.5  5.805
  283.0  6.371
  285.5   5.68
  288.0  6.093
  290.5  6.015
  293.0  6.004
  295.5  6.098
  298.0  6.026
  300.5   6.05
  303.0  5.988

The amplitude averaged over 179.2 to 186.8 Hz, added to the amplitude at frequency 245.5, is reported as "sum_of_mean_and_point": 12.6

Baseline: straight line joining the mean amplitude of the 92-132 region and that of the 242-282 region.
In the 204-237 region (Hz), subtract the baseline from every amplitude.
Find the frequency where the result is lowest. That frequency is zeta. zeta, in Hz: 230.5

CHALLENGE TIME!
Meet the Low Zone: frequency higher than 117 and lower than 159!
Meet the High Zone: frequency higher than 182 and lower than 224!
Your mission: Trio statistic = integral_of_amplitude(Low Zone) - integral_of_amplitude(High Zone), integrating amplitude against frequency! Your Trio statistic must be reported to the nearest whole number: -17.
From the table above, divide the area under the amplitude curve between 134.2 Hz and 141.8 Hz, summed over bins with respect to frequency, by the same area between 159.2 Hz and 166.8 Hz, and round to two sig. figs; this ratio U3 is 0.91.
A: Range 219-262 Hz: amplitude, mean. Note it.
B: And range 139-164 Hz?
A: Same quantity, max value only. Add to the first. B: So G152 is 12.6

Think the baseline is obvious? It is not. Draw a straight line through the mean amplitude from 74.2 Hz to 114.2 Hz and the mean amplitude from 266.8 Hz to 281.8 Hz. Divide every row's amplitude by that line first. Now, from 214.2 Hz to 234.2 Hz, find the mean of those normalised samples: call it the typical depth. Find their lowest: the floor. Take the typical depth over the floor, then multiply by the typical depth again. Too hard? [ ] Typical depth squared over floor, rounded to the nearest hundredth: 1.09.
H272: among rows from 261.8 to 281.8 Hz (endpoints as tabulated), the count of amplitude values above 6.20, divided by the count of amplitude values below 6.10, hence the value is 1.3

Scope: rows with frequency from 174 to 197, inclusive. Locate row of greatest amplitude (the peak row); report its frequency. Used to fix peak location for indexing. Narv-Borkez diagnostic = 175.5 Hz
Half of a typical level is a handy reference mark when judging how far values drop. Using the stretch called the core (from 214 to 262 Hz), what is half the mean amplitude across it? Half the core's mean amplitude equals 3.11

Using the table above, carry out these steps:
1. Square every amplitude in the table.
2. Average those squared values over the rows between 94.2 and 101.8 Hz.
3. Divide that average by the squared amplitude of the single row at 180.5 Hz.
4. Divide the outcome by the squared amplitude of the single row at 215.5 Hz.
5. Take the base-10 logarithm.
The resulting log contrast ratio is -1.73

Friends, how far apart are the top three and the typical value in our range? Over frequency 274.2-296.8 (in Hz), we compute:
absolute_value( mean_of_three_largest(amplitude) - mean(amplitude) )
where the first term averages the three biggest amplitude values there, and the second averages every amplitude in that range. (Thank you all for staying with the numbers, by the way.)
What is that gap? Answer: 0.26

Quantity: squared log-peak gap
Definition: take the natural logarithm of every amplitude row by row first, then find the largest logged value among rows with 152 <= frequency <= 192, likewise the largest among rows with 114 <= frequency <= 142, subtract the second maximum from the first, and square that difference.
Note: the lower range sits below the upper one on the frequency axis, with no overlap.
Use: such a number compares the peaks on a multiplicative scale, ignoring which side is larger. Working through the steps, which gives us 0.116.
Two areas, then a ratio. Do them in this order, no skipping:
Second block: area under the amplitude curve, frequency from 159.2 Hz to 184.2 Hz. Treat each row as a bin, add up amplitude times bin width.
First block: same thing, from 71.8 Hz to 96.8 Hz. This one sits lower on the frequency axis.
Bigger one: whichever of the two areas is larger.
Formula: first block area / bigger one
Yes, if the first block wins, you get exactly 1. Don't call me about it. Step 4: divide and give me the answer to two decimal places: 0.84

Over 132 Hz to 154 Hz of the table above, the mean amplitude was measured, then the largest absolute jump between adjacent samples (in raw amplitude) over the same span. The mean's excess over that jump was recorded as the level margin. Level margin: 5.24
